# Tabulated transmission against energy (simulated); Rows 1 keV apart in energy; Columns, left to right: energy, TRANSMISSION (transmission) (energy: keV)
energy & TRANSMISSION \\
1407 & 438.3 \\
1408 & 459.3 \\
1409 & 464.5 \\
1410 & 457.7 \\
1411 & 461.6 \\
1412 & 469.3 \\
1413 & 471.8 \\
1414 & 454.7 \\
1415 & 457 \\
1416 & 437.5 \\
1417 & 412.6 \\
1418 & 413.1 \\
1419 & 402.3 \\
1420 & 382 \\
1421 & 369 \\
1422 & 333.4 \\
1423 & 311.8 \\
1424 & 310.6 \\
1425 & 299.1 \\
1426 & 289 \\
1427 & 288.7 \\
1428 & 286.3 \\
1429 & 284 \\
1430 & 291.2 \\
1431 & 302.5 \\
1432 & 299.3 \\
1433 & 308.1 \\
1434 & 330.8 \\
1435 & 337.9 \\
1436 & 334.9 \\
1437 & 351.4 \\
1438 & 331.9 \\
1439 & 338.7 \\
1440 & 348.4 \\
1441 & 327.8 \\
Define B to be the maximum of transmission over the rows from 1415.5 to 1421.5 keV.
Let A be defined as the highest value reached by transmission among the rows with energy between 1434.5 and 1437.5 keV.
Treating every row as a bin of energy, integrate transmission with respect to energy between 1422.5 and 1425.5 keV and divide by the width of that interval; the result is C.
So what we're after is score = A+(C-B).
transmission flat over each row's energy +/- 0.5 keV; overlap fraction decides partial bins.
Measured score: 221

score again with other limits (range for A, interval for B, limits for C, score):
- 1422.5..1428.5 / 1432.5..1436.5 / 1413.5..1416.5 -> 424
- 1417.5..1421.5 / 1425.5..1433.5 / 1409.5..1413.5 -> 570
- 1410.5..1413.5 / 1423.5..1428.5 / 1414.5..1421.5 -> 572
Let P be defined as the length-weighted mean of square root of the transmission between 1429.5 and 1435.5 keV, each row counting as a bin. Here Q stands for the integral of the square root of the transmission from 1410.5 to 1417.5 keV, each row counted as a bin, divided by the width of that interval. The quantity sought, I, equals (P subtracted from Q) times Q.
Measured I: 77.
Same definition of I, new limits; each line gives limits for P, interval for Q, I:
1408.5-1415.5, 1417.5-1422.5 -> -39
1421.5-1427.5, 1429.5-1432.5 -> -4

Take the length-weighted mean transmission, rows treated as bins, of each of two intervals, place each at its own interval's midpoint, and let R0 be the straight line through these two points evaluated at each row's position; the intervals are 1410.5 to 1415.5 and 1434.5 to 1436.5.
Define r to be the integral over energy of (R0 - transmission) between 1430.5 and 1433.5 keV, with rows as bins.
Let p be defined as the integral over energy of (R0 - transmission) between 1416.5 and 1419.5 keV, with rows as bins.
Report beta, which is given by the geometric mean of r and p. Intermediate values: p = 76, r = 158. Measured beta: 110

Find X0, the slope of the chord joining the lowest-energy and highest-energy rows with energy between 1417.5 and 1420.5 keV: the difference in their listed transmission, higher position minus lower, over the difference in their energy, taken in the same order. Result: -16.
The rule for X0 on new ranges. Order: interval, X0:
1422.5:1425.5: -6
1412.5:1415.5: -7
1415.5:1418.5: -12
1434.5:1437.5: 7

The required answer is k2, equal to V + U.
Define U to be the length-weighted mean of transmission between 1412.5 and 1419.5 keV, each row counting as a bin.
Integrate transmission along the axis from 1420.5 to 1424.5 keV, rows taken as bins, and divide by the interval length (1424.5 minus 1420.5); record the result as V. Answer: 767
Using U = 436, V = 331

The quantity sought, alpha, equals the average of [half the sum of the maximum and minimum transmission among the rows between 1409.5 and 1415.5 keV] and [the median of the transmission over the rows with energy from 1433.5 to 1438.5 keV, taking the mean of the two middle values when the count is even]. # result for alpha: 399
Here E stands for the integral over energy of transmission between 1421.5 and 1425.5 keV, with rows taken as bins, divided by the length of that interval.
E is 314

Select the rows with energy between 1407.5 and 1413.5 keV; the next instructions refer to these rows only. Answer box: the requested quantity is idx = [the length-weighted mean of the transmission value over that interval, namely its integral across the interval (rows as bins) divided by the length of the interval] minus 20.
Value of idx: 444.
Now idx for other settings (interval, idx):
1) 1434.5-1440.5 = 321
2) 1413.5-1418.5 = 415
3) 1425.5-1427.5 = 269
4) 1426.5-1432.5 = 272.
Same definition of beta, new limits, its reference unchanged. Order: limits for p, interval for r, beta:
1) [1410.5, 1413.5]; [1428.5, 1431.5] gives 25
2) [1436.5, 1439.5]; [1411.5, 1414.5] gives 20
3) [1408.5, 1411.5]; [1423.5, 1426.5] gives 126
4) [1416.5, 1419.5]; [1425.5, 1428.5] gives 148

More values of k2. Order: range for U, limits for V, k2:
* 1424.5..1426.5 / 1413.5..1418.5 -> 729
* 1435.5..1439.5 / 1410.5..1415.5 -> 802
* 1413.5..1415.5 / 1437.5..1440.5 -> 796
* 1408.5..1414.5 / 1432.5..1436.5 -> 791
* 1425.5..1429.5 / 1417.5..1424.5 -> 647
